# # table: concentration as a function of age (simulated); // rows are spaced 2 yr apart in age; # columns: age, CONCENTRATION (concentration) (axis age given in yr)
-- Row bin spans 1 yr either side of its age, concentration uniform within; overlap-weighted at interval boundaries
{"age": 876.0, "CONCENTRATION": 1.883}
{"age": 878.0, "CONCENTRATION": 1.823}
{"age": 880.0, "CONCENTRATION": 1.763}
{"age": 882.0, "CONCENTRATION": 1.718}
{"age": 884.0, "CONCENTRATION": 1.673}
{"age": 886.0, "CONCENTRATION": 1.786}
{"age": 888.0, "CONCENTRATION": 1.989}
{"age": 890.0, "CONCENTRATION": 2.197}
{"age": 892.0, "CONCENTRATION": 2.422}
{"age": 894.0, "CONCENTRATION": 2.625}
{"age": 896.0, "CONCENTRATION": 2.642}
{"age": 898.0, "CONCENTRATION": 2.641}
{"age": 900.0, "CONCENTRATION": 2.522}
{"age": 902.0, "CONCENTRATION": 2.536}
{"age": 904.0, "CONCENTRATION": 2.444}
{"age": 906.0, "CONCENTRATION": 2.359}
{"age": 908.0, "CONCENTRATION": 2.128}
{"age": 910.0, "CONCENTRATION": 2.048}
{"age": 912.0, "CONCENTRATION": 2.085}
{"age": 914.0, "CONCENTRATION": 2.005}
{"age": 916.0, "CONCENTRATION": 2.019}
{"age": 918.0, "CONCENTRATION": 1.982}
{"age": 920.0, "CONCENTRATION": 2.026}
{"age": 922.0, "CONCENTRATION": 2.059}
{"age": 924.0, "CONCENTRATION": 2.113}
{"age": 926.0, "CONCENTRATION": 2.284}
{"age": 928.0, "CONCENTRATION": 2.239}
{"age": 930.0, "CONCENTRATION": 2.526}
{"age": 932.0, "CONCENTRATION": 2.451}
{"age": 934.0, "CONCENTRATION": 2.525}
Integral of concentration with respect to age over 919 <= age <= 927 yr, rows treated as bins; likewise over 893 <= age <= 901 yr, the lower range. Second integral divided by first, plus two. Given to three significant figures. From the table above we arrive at 3.23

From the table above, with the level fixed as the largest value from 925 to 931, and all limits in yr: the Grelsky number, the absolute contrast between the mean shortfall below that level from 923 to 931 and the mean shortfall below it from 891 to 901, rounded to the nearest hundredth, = 0.28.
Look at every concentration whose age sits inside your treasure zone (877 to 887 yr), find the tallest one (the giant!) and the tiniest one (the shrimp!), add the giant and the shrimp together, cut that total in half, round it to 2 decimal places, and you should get 1.75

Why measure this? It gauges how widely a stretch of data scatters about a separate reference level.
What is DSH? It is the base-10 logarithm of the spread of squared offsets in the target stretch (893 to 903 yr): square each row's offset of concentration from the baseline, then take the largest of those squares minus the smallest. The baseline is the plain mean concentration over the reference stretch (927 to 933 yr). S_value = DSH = -1.4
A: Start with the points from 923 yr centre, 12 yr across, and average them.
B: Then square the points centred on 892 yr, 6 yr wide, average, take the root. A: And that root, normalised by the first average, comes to 1.14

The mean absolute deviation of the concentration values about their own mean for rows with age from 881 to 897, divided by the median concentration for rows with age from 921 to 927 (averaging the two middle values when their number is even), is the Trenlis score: 0.16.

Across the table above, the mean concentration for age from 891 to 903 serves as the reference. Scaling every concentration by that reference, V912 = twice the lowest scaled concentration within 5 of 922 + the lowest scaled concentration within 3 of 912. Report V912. 2.33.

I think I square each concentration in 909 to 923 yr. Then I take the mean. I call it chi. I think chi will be 4.1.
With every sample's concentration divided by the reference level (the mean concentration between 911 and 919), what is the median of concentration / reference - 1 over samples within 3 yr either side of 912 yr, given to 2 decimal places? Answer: 0.01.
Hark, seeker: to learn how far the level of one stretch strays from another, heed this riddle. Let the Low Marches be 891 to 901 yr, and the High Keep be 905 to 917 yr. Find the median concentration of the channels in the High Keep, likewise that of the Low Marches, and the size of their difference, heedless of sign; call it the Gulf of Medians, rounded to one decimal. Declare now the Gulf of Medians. 0.6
